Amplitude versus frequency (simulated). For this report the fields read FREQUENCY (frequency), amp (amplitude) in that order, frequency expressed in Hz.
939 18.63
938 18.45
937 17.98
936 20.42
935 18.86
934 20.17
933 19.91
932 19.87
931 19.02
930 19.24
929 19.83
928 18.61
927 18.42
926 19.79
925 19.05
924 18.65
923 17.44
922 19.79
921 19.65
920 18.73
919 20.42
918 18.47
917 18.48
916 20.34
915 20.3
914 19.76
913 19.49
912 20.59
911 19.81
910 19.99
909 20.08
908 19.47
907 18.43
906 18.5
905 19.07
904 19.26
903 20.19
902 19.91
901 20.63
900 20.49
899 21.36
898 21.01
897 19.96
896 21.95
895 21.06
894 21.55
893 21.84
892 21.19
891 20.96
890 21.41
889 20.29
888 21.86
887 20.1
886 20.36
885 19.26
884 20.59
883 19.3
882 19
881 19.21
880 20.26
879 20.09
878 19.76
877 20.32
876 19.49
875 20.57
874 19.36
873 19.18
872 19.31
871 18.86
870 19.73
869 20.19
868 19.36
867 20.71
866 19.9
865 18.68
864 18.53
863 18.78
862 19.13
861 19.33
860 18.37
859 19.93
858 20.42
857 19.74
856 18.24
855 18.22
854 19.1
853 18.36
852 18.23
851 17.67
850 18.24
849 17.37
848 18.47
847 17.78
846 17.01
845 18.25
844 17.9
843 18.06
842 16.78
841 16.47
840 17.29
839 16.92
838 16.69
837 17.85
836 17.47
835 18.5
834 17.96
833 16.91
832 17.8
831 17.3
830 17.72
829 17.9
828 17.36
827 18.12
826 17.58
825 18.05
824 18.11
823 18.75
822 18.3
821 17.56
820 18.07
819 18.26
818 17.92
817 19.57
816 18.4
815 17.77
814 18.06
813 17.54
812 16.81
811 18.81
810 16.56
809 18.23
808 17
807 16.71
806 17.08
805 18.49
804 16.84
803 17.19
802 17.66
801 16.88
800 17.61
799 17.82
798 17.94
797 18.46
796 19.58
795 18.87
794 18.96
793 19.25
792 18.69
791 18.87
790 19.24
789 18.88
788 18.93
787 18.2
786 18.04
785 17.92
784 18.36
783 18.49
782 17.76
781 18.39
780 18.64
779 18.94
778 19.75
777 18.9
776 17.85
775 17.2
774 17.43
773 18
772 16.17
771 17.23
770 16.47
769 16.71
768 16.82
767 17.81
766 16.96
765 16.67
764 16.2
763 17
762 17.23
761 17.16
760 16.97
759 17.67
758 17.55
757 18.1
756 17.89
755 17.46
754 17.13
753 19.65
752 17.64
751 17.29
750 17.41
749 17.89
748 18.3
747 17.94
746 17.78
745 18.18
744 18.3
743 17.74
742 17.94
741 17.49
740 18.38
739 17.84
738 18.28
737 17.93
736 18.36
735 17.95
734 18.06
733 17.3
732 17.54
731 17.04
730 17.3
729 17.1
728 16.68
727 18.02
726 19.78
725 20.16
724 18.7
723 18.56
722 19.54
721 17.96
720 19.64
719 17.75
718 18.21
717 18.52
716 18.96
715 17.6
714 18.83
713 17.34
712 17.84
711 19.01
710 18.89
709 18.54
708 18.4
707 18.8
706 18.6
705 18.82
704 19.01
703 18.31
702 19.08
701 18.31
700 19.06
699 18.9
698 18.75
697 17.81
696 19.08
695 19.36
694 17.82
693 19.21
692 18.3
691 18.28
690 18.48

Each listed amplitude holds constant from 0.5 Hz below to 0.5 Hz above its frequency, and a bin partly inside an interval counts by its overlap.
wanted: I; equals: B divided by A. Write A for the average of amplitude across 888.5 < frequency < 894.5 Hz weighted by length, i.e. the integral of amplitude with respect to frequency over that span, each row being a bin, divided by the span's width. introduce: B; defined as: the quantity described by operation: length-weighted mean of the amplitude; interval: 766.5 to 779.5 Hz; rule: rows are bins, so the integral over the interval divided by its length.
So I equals 0.83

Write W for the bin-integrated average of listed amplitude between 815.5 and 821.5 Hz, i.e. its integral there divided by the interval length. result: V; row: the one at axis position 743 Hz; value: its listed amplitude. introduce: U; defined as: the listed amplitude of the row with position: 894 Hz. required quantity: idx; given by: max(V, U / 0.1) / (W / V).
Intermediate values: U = 21.55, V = 17.74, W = 18.3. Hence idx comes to 209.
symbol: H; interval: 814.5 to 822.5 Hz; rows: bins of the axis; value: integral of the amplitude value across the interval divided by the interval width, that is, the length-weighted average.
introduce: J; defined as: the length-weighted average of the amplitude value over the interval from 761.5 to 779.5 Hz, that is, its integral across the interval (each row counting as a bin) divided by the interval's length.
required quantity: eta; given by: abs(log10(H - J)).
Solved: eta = 0.08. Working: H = 18.2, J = 17.4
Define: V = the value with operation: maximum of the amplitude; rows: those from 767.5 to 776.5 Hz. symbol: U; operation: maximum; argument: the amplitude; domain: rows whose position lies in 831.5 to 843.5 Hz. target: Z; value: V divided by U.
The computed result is 0.97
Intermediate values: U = 18.5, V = 18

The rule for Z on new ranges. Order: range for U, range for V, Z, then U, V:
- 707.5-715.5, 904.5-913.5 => 1.08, 19.01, 20.59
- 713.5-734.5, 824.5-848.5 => 0.92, 20.16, 18.5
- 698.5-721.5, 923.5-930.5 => 1.01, 19.64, 19.83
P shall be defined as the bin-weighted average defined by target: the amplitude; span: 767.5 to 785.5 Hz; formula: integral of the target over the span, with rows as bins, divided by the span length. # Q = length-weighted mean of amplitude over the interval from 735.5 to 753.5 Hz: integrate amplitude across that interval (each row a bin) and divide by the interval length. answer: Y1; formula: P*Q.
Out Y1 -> 321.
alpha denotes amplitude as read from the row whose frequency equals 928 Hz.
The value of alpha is 18.61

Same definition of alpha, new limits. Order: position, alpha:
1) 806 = 17.08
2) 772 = 16.17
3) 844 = 17.9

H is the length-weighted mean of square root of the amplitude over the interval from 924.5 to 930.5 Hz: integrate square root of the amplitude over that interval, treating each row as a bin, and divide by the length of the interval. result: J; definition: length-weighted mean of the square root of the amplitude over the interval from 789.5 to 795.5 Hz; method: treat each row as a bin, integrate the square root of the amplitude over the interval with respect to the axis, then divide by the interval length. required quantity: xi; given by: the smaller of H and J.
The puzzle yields 4.36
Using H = 4.38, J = 4.36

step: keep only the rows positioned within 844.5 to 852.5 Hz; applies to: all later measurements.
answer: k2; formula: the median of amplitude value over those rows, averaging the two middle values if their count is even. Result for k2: 18.0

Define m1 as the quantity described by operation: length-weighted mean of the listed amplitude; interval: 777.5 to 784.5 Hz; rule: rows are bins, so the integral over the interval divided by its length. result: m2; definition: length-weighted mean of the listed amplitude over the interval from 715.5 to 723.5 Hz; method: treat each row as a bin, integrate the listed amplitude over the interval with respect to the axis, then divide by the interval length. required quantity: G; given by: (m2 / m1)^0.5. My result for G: 1.00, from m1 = 18.6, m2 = 18.6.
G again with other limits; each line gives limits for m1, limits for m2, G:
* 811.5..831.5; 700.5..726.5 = 1.02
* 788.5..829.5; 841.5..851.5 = 0.99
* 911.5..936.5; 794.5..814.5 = 0.96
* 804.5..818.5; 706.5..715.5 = 1.02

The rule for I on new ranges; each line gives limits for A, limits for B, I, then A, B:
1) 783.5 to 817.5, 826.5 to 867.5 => 1.00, 18.1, 18.2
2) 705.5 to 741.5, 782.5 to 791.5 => 1.02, 18.2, 18.5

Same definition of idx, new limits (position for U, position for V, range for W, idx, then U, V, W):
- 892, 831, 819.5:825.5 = 202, 21.19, 17.3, 18.1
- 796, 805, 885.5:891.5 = 174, 19.58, 18.49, 20.8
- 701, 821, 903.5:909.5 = 168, 18.31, 17.56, 19.1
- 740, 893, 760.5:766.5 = 238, 18.38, 21.84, 16.9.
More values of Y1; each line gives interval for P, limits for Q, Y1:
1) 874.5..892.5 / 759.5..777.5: 347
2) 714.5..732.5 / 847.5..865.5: 342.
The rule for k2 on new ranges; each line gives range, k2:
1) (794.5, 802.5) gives 17.9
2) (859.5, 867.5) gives 19.0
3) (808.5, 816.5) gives 17.9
